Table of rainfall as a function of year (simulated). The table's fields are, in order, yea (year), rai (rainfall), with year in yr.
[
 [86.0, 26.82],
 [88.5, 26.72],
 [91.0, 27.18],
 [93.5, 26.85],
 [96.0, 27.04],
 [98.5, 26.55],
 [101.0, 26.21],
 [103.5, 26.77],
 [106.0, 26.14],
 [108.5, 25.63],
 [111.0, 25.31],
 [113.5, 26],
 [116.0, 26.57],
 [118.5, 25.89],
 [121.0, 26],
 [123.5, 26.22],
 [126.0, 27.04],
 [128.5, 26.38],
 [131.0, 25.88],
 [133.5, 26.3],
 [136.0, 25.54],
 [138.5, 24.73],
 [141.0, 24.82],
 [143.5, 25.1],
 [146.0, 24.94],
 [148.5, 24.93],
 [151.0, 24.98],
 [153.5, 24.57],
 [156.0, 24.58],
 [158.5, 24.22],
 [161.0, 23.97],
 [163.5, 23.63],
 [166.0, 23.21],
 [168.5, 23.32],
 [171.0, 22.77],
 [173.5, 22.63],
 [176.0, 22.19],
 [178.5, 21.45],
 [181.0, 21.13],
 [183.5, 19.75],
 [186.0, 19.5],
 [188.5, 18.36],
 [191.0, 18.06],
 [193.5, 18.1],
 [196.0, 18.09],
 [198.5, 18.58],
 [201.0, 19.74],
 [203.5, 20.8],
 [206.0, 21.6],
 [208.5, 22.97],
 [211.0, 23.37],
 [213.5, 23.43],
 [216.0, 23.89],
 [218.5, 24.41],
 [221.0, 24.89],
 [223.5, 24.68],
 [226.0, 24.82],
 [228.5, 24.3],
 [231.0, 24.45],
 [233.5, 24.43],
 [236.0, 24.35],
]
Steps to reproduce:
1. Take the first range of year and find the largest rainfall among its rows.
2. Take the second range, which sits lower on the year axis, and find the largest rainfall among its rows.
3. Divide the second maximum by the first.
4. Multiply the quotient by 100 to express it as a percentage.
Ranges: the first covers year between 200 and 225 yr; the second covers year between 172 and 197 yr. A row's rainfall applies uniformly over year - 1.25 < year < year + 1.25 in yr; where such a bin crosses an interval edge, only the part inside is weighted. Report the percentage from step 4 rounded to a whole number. 91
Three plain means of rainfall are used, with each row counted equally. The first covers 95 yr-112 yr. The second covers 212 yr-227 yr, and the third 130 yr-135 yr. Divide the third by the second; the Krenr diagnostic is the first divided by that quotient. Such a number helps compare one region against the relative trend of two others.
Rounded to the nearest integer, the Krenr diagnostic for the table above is 24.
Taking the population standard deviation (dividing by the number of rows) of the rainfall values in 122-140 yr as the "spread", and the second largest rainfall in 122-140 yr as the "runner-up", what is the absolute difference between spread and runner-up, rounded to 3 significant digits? 25.7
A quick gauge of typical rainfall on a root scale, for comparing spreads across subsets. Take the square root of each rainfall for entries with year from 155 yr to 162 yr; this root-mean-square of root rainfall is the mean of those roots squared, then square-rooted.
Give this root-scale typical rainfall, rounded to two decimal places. 4.93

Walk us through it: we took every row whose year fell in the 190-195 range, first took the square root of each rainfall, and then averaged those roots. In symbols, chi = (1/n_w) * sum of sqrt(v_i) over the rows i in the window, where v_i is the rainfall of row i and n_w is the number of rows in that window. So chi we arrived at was 4.25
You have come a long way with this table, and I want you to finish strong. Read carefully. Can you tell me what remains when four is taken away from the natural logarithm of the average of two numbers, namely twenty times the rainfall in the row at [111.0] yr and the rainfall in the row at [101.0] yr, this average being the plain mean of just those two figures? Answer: 1.58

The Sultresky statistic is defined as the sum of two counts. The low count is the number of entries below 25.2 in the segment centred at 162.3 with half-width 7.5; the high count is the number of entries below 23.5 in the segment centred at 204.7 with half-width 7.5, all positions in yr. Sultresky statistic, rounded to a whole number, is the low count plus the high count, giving 12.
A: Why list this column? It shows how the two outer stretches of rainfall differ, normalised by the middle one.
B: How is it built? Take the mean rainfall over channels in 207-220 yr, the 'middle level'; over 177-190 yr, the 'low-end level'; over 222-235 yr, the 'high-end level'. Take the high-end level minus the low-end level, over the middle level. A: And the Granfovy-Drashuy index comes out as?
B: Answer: 0.19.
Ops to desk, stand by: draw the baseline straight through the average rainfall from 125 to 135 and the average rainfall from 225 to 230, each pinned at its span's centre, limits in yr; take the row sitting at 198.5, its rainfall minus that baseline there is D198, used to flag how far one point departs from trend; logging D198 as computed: -6.5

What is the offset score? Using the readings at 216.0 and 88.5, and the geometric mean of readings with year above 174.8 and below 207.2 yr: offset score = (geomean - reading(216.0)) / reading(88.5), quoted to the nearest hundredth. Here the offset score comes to -0.16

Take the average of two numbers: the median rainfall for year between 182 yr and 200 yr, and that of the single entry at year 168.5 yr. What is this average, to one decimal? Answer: 20.8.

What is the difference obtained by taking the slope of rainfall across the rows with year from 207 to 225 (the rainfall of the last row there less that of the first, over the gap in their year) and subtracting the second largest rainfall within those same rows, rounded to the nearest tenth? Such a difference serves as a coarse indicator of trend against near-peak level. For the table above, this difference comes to -24.6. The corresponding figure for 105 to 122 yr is -26.1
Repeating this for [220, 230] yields -24.9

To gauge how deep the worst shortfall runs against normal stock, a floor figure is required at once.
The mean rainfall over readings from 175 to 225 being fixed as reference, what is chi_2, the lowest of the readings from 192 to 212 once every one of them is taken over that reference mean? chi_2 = 0.85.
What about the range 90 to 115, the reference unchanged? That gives 1.19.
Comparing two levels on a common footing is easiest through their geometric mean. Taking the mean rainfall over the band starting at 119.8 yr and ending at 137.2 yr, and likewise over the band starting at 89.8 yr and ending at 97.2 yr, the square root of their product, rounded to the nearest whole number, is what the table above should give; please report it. 27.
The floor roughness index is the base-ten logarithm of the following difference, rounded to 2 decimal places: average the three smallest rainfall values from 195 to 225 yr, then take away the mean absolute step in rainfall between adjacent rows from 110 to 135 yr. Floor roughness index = 1.26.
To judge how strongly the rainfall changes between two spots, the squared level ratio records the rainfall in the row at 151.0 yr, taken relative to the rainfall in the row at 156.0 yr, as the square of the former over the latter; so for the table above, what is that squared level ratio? 1.03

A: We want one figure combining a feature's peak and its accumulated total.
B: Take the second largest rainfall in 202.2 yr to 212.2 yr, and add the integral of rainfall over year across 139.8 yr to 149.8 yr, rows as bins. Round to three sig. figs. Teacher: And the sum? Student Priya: 272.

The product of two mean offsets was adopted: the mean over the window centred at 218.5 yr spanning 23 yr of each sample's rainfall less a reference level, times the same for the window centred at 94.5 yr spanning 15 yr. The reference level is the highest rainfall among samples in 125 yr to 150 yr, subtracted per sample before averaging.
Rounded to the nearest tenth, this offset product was 0.8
